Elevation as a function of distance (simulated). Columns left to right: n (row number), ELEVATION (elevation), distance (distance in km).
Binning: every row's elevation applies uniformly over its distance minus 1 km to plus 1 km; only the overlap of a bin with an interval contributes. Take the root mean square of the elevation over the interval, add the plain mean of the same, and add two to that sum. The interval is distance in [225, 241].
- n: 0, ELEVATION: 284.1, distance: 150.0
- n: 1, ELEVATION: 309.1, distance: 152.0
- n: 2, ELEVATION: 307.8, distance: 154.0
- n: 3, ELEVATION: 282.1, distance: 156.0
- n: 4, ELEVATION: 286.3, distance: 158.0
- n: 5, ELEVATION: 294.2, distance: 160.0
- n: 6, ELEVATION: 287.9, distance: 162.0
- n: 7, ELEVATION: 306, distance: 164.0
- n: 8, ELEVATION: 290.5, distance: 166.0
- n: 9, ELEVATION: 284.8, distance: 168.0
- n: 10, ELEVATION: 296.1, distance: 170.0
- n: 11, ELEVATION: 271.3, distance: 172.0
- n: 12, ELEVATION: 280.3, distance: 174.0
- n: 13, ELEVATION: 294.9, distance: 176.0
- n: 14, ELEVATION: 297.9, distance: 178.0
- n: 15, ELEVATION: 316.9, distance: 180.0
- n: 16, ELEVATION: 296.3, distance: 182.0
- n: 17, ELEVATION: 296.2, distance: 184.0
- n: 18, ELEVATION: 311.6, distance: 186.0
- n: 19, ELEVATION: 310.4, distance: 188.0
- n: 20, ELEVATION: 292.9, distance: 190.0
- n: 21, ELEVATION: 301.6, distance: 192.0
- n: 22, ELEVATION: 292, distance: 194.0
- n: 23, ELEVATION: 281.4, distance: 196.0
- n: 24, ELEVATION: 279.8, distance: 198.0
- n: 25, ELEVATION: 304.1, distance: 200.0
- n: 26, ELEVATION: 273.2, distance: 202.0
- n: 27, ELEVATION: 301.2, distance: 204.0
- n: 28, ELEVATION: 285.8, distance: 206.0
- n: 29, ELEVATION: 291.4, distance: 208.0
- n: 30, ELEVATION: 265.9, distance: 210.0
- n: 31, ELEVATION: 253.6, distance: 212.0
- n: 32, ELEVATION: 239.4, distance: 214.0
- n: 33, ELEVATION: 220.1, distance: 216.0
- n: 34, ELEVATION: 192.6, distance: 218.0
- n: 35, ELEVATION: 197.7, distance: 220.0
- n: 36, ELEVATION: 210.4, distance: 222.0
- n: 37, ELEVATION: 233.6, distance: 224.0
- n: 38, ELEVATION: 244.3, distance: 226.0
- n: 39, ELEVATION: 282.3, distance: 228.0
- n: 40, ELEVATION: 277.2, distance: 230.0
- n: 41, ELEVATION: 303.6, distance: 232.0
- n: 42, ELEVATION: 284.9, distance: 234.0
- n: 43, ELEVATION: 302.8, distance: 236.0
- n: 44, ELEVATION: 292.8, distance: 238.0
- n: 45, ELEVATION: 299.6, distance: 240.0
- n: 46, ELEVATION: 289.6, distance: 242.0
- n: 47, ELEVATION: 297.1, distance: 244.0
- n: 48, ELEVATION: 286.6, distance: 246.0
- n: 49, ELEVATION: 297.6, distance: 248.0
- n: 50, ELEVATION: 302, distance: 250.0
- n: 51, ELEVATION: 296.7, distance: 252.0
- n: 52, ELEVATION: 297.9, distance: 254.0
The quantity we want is 574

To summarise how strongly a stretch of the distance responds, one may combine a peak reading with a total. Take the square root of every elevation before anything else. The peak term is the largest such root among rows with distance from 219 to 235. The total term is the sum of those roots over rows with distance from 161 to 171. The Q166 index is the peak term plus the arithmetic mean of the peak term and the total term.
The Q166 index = 69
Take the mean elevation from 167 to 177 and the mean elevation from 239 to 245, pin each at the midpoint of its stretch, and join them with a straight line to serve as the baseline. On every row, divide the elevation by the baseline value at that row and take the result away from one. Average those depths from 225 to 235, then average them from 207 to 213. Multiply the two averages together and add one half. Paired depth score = 0.504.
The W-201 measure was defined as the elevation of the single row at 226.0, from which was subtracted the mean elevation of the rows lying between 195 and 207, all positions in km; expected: -43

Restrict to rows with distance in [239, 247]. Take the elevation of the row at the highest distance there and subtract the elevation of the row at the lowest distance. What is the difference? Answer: -13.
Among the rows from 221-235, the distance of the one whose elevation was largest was 232.0 km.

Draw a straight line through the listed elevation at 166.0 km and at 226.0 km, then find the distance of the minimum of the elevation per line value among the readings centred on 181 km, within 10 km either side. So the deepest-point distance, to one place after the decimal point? 172.0 km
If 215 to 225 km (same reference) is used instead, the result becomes 218.0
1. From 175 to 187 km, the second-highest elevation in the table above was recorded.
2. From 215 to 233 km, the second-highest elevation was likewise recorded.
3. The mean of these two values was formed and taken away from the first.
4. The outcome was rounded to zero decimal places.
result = 15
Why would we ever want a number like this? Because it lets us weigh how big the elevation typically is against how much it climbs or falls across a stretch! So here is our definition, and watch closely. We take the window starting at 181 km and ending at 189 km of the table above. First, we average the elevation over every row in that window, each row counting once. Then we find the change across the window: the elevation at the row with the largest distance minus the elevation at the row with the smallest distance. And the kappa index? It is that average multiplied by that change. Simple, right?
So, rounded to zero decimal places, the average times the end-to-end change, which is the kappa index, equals 4281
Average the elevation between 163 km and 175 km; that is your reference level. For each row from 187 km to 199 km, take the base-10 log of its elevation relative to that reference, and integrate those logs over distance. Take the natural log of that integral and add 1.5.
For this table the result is -1.0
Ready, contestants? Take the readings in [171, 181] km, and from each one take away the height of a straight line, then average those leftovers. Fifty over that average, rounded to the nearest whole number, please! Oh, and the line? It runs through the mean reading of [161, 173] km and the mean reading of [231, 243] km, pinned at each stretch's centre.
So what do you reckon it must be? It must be 25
